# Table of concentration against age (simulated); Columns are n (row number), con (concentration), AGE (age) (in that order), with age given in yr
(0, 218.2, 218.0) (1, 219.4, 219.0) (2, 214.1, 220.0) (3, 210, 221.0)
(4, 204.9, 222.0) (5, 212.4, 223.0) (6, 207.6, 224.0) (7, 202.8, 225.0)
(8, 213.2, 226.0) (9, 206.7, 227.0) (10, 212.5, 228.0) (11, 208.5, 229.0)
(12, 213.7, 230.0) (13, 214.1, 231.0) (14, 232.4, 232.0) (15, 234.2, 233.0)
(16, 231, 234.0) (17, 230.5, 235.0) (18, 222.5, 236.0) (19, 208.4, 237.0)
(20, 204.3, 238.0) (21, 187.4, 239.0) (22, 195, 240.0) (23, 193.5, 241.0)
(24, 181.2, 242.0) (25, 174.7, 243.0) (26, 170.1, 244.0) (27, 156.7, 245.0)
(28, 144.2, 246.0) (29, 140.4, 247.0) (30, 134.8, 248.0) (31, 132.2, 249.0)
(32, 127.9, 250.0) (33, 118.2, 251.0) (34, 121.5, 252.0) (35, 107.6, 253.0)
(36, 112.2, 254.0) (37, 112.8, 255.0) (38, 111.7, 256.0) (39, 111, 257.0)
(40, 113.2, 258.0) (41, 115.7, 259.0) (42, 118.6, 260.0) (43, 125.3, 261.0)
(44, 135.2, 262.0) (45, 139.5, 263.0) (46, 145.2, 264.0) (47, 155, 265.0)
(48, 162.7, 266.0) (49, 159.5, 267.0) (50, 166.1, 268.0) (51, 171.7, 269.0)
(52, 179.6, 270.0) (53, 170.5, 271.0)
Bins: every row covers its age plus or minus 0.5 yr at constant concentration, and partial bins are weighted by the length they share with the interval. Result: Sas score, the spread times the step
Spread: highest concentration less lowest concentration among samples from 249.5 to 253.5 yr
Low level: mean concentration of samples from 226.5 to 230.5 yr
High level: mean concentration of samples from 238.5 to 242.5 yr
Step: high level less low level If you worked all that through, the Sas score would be -428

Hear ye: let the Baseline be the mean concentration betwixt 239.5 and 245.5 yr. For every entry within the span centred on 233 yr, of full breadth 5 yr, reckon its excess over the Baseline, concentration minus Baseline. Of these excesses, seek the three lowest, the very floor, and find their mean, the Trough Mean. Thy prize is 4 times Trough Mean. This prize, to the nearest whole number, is 187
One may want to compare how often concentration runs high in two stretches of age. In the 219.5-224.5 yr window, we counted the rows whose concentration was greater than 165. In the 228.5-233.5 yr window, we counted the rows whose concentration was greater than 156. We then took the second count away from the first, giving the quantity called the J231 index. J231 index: 0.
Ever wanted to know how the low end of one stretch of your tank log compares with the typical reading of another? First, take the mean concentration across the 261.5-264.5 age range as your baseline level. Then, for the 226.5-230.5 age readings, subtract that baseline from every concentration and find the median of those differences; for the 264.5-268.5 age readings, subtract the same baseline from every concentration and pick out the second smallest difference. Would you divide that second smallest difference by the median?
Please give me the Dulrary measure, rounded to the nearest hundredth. 0.28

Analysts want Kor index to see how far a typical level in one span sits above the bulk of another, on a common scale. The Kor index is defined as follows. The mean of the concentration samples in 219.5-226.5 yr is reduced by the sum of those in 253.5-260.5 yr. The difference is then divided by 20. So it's -29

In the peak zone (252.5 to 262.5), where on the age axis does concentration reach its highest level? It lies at 262.0 yr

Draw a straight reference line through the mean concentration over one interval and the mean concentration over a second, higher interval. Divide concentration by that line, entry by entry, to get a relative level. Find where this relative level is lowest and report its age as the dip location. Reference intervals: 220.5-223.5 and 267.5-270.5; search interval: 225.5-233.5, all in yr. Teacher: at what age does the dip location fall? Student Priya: 227.0 yr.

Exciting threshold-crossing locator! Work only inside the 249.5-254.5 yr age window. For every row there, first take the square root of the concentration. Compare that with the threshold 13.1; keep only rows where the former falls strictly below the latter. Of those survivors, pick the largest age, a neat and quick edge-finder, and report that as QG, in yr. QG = 254.0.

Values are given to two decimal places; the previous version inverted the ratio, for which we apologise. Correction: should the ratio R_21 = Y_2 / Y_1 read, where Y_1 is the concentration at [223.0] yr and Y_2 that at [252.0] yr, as 0.57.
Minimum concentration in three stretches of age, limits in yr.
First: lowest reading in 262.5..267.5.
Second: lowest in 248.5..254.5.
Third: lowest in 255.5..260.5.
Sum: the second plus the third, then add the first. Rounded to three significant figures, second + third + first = 358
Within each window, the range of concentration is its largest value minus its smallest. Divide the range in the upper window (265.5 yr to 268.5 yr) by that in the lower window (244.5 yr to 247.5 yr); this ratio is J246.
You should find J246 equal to 0.40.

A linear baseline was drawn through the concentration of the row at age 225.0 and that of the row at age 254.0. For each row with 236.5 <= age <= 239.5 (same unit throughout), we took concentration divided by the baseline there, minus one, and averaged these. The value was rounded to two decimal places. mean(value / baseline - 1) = 0.23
